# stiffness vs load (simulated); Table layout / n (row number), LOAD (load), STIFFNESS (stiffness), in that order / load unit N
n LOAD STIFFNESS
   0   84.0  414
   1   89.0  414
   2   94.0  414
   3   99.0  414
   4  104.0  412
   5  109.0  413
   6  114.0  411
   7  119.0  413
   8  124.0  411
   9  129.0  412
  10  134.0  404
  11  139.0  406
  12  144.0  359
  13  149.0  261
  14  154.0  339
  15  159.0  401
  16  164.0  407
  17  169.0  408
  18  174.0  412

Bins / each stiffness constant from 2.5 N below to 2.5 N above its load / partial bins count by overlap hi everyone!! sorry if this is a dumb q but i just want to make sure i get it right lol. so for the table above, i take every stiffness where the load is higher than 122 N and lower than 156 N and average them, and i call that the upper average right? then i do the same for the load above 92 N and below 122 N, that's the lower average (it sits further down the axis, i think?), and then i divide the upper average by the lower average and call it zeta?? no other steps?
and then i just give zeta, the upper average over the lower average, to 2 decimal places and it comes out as 0.90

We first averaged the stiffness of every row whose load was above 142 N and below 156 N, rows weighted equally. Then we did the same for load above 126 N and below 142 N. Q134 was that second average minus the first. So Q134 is 88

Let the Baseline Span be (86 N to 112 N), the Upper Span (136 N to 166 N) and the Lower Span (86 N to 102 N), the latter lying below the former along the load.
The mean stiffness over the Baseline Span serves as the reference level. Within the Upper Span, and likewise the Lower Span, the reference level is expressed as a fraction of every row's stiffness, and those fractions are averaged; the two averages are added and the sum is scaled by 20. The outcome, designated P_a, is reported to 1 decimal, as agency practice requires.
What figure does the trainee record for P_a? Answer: 43.4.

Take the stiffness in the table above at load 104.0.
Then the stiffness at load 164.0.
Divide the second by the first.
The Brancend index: 0.988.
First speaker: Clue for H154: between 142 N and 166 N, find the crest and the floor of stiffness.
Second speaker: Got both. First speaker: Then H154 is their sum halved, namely 334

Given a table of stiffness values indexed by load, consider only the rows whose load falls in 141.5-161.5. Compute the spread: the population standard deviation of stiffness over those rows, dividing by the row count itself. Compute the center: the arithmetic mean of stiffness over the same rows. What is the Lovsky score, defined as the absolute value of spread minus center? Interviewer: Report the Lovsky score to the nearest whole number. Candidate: 289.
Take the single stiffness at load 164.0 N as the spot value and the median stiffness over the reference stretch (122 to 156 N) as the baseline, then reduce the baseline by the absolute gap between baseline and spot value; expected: 401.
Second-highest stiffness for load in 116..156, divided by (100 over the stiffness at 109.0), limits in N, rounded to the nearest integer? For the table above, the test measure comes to 1702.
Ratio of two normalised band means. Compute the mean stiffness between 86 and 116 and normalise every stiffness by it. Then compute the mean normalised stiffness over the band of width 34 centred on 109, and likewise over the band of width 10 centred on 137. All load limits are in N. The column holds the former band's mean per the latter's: 1.02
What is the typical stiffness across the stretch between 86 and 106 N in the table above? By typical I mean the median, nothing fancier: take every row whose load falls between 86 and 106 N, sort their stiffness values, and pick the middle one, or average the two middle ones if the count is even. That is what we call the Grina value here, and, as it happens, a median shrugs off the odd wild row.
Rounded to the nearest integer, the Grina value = 414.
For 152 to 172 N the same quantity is 404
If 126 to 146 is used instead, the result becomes 405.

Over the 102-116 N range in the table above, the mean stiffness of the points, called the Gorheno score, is 412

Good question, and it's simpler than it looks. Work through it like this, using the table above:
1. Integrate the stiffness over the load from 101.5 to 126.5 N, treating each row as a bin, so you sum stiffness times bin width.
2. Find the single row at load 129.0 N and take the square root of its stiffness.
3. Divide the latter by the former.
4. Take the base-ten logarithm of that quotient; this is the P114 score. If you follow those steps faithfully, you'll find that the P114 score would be -2.71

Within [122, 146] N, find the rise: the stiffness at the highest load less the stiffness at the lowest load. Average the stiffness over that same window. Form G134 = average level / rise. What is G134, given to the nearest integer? -8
